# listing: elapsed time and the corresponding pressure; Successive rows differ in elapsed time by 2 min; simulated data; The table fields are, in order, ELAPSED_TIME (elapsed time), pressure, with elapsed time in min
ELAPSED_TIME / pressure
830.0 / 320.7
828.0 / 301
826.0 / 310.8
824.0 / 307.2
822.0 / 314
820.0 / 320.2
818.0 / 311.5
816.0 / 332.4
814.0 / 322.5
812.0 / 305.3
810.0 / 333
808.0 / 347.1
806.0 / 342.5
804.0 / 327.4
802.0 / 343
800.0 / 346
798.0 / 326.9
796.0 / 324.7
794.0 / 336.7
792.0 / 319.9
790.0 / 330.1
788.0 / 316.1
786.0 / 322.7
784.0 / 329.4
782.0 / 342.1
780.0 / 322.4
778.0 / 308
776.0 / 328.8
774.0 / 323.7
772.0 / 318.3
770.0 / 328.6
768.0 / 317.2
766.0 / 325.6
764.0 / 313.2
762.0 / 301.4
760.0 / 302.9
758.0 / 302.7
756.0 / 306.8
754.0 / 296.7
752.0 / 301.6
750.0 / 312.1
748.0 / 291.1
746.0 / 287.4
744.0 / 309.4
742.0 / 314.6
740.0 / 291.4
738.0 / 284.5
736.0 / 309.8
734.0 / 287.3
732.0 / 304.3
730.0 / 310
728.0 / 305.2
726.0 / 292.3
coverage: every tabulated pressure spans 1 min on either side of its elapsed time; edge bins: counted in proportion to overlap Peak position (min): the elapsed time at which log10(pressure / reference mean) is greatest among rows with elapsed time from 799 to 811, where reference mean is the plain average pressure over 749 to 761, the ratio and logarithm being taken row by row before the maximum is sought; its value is 808.0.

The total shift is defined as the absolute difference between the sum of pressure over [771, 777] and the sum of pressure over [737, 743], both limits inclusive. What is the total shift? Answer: 80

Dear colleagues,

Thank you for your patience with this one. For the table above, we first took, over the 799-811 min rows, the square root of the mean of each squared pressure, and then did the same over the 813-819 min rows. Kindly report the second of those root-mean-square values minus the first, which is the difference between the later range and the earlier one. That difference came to -18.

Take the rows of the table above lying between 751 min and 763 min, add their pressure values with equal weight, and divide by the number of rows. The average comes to 302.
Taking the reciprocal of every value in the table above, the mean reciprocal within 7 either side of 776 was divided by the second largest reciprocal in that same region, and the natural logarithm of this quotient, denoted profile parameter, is -0.019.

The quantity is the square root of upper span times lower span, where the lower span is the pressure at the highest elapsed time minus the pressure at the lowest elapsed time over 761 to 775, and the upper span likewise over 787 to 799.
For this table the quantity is 16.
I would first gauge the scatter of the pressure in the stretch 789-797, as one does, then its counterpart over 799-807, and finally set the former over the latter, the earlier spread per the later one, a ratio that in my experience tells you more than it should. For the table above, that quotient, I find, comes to 0.86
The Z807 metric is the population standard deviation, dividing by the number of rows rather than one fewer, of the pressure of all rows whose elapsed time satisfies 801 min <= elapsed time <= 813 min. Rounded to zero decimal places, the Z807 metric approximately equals 14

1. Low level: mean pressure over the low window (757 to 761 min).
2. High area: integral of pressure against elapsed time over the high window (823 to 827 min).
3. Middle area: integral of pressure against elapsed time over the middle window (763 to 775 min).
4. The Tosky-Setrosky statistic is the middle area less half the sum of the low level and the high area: 3084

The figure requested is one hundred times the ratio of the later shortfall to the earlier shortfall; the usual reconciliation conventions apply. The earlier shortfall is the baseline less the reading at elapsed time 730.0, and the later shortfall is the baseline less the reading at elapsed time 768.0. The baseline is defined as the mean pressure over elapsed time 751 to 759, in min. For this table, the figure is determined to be 189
